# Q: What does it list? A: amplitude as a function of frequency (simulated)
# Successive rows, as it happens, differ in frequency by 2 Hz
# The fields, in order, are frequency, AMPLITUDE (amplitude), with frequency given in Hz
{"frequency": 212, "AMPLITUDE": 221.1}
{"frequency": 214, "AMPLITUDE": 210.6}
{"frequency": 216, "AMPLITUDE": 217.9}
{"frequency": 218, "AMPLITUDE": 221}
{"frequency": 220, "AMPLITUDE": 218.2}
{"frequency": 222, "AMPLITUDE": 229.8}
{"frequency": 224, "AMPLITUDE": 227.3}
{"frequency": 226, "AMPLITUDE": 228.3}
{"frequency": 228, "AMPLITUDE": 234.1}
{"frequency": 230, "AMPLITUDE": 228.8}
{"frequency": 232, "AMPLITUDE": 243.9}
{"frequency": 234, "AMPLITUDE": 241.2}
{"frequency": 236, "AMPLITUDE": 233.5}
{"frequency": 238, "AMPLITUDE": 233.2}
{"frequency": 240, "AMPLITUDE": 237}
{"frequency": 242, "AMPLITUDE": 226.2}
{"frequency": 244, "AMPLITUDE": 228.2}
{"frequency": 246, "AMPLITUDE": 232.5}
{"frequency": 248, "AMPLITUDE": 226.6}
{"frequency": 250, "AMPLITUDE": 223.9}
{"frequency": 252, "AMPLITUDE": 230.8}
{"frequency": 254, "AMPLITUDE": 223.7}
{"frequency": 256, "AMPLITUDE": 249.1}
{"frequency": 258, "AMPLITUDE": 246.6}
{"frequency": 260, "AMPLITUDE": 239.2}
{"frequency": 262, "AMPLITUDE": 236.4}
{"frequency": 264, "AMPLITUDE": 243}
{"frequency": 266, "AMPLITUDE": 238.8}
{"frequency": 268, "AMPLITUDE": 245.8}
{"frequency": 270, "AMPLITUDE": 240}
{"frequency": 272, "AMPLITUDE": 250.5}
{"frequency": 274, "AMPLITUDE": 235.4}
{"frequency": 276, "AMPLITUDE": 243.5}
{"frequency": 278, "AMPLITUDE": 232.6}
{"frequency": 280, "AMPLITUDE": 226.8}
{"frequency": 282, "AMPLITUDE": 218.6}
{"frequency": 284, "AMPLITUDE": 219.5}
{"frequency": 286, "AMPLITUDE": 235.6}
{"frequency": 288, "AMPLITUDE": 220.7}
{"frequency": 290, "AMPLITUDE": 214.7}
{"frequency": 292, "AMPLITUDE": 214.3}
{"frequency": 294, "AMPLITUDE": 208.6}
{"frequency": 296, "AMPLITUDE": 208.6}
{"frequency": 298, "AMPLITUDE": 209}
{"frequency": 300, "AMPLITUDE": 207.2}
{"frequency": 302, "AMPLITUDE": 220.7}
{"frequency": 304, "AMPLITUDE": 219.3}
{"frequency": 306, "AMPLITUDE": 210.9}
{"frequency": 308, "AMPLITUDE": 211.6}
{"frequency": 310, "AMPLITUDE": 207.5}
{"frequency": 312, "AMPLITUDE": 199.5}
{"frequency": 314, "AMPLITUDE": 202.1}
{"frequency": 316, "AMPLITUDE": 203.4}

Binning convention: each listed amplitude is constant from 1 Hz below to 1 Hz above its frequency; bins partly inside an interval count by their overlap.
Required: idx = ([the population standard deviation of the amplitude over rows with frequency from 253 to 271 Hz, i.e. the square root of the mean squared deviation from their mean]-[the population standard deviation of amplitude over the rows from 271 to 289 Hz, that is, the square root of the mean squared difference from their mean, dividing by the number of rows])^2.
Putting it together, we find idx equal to 12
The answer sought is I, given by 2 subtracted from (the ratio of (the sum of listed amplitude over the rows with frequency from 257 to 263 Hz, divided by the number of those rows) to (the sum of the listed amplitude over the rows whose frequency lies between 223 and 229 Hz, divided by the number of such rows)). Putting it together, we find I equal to -0.95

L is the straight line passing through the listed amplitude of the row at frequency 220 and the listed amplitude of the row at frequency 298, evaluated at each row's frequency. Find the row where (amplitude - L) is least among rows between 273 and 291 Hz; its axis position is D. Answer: 290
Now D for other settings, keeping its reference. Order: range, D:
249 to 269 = 250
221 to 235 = 224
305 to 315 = 312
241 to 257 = 250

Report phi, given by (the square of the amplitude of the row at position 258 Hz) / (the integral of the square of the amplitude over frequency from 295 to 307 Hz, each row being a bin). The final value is 0.112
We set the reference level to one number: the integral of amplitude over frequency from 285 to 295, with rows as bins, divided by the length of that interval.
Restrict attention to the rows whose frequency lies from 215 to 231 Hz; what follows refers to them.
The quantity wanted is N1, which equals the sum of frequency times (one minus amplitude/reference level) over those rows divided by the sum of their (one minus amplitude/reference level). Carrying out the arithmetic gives 226.1 Hz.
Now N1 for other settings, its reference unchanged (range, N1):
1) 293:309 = 299.6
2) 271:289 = 276.8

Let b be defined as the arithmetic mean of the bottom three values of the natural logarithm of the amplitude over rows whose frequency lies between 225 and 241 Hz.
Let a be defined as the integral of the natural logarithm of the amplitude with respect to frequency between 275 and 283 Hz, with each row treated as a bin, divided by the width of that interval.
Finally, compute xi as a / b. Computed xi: 1.00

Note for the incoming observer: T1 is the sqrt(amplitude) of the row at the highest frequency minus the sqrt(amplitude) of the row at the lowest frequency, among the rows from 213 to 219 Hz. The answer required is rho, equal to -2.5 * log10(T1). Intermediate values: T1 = 0.4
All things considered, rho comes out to 1.1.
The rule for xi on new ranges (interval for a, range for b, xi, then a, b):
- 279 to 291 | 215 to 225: 1.00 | 5.41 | 5.39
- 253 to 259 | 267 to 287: 1.01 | 5.48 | 5.40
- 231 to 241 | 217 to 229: 1.01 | 5.47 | 5.40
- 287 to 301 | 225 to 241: 0.98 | 5.36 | 5.44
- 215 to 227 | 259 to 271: 0.99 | 5.41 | 5.47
